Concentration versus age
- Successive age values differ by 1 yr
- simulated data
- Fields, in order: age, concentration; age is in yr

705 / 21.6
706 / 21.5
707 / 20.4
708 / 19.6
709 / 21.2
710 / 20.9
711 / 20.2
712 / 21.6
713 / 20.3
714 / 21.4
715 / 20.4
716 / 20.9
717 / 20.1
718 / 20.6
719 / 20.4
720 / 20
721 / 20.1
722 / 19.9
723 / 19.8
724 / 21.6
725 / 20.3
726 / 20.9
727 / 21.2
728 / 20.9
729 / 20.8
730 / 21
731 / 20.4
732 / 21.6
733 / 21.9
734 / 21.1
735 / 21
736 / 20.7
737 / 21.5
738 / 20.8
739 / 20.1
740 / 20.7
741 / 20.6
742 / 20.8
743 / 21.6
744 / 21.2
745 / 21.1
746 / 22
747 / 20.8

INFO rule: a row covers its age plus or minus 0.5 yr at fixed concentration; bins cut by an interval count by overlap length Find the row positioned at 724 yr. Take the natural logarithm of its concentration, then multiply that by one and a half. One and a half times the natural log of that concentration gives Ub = 4.61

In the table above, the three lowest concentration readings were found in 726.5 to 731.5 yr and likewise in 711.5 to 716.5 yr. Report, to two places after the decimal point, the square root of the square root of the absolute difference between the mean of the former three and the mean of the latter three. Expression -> 0.64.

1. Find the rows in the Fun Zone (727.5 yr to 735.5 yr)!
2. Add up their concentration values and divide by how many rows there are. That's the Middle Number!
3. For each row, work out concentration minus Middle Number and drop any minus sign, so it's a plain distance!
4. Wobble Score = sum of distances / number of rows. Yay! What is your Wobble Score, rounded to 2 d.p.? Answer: 0.33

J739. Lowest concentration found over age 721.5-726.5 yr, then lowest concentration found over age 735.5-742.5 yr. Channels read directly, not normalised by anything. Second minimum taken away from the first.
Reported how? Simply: -0.3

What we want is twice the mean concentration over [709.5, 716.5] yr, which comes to 41.6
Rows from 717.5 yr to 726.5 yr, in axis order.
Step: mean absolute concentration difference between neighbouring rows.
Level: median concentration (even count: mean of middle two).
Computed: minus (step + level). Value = -20.9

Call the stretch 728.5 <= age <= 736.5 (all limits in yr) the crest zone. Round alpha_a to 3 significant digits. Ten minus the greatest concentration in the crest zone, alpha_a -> -11.9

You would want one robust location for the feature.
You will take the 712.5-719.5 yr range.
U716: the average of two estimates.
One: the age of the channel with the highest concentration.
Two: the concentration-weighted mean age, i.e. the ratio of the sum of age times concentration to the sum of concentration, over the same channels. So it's 715.0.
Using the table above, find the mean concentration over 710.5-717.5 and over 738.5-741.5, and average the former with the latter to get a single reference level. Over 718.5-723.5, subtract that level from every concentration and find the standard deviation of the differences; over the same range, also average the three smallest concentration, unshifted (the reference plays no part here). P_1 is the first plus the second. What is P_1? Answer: 20.1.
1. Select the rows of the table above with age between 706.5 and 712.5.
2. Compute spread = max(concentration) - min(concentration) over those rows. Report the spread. 2.00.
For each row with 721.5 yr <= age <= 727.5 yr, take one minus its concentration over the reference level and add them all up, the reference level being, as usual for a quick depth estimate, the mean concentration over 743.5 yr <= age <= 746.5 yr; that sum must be 0.23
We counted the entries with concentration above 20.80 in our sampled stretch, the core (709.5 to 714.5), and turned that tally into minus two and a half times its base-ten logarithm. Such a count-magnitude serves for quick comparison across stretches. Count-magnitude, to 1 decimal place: -1.2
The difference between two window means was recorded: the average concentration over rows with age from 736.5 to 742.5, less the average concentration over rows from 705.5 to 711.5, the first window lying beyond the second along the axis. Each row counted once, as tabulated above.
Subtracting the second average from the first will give 0.12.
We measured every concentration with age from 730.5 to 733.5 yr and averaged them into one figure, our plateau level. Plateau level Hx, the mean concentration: 21.3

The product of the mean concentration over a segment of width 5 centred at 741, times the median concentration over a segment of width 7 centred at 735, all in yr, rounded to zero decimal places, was 438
